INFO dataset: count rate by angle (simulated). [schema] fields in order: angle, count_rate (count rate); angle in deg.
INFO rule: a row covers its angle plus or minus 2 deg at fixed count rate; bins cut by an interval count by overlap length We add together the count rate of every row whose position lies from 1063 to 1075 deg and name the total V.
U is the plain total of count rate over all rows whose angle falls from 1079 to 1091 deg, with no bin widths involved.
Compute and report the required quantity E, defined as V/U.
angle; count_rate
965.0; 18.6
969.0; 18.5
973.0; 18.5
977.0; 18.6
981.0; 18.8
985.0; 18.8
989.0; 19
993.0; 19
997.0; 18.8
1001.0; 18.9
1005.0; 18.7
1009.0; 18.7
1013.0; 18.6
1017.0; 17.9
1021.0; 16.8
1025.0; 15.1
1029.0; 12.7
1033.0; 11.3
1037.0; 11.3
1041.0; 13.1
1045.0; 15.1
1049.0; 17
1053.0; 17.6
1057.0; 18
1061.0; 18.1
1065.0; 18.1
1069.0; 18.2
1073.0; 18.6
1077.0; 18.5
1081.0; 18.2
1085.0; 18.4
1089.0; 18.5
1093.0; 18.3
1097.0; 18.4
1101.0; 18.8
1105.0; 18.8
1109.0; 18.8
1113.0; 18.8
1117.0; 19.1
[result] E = 1.00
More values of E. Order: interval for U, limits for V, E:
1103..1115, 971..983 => 0.99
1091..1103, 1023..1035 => 0.70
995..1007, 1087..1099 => 0.98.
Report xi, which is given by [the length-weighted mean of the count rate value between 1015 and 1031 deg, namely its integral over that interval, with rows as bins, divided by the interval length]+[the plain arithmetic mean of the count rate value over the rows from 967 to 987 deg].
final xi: 34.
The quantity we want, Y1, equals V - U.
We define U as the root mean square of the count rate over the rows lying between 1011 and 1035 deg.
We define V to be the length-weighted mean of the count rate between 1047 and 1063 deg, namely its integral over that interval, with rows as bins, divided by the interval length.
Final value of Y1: 2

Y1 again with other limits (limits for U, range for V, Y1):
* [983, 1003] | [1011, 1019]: -1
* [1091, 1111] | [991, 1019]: 0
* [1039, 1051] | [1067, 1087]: 3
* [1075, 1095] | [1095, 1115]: 0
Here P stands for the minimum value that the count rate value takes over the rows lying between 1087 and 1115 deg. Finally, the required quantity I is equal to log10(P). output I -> 1.262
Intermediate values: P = 18.3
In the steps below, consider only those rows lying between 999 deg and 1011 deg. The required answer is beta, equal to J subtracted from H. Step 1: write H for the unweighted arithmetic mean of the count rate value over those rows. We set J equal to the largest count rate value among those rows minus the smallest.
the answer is 18.6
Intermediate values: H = 18.77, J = 0.20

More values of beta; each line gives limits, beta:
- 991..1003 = 18.7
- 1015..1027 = 13.8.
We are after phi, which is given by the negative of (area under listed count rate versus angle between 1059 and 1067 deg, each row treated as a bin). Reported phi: -144.8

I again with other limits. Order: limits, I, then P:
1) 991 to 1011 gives 1.272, 18.7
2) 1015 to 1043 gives 1.053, 11.3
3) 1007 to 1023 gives 1.225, 16.8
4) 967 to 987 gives 1.267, 18.5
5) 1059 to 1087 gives 1.258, 18.1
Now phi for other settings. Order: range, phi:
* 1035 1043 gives -97.6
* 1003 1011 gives -149.6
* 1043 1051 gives -128.4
